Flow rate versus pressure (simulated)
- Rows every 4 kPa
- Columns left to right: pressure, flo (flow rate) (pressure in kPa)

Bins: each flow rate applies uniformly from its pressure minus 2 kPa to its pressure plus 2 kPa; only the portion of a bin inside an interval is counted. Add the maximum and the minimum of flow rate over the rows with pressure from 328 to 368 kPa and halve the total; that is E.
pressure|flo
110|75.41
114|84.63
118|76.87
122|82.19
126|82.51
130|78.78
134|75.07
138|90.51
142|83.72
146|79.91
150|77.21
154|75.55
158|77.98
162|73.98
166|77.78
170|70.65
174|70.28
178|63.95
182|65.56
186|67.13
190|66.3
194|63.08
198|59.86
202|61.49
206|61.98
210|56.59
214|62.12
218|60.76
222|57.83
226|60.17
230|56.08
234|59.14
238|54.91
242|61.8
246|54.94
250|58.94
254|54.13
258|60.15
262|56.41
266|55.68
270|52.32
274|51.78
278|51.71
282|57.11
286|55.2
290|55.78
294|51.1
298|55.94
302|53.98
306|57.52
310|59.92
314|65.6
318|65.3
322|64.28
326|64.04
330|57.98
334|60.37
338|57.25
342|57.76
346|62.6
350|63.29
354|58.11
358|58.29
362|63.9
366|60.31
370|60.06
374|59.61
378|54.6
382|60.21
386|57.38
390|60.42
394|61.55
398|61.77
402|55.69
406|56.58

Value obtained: 60.6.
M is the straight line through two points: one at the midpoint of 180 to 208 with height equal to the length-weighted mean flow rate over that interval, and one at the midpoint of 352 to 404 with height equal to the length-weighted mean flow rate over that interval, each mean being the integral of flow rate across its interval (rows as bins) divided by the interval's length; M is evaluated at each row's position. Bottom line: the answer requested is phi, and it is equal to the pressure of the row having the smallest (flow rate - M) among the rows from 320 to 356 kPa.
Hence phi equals 338 kPa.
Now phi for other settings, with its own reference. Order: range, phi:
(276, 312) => 294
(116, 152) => 134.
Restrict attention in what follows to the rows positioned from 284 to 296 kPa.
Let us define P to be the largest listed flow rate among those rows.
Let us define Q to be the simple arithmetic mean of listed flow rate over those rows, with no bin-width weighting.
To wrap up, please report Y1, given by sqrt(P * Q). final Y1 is 55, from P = 55.78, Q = 54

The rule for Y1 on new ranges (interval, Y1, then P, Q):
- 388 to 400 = 62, 61.77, 61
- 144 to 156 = 79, 79.91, 78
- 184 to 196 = 66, 67.13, 66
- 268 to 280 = 52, 52.32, 52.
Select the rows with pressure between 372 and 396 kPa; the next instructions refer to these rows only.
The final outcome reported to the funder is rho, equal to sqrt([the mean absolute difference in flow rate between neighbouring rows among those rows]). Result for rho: 1.88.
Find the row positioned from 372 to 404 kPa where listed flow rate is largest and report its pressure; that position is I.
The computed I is 398 kPa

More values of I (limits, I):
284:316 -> 314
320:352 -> 322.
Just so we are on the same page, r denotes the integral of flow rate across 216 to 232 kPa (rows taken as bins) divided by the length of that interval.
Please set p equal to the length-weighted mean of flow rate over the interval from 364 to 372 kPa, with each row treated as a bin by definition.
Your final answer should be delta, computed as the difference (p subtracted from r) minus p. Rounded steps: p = 60.2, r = 59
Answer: -62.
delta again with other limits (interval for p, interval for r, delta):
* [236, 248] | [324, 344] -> -55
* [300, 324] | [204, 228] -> -62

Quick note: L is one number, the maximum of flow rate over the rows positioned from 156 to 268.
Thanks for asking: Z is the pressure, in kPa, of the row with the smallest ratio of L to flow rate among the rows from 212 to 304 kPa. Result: 214 kPa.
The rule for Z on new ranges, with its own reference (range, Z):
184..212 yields 186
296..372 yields 314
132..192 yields 138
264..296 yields 282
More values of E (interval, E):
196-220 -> 59.4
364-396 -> 58.1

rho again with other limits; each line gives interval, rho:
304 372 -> 1.62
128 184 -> 2.14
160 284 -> 1.84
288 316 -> 1.96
